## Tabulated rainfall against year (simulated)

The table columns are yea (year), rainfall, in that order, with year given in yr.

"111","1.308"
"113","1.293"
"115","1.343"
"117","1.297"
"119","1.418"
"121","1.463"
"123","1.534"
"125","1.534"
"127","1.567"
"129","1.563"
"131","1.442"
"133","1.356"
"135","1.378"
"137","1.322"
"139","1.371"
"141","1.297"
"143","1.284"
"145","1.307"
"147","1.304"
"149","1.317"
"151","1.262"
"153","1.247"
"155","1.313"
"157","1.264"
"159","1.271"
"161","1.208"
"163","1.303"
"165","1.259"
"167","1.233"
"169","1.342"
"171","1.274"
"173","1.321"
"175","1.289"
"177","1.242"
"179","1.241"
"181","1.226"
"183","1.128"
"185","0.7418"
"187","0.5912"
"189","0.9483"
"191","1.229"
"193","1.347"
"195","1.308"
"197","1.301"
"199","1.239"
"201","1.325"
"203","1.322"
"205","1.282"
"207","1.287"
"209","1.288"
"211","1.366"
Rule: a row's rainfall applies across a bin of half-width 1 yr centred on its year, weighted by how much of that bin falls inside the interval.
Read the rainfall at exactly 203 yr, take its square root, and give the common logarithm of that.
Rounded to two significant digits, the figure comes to 0.061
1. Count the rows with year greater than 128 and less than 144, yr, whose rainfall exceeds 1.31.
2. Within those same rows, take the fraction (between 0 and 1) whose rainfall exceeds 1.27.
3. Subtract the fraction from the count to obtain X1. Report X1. 5.0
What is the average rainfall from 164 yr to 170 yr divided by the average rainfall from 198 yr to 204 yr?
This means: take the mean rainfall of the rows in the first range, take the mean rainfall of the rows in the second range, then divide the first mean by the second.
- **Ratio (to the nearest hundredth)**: 0.99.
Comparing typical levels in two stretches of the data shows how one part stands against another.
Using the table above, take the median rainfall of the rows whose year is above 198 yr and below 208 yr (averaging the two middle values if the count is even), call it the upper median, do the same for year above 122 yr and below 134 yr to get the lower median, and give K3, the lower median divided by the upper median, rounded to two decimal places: 1.19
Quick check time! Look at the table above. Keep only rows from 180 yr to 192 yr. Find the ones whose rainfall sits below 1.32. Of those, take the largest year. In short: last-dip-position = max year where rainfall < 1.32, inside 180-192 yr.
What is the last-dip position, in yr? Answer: 191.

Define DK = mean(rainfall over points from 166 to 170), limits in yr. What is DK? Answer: 1.29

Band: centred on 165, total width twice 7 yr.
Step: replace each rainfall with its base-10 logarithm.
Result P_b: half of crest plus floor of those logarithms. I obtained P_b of 0.10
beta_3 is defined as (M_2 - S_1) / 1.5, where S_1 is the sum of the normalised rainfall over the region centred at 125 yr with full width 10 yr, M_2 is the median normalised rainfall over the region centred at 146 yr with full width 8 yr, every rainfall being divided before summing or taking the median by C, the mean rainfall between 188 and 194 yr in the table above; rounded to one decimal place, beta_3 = -3.6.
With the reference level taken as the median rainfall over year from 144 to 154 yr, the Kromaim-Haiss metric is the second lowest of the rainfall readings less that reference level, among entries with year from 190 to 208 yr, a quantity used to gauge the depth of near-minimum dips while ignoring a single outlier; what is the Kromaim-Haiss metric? -0.065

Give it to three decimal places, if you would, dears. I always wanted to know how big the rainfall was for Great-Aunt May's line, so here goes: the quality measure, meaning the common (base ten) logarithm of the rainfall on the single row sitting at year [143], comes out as 0.109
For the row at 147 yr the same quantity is 0.115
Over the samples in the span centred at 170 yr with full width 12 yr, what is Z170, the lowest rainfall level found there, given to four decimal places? 1.2330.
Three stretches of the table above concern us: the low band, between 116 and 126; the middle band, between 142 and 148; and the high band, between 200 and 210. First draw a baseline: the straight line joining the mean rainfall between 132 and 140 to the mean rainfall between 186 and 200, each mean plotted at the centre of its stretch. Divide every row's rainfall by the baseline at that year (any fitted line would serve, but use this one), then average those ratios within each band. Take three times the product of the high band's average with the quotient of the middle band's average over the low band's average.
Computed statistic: 3.4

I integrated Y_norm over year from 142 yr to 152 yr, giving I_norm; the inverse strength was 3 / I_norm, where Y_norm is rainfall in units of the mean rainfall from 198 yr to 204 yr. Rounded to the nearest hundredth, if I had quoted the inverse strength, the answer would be 0.30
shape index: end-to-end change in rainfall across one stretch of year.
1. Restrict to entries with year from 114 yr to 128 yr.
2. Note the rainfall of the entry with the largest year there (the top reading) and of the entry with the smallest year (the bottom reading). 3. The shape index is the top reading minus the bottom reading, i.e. 0.22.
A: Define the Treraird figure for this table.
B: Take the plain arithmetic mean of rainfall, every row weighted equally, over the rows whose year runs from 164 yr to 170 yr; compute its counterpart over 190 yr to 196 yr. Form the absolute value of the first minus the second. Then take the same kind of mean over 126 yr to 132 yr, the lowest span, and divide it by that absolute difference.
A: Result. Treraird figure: 91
